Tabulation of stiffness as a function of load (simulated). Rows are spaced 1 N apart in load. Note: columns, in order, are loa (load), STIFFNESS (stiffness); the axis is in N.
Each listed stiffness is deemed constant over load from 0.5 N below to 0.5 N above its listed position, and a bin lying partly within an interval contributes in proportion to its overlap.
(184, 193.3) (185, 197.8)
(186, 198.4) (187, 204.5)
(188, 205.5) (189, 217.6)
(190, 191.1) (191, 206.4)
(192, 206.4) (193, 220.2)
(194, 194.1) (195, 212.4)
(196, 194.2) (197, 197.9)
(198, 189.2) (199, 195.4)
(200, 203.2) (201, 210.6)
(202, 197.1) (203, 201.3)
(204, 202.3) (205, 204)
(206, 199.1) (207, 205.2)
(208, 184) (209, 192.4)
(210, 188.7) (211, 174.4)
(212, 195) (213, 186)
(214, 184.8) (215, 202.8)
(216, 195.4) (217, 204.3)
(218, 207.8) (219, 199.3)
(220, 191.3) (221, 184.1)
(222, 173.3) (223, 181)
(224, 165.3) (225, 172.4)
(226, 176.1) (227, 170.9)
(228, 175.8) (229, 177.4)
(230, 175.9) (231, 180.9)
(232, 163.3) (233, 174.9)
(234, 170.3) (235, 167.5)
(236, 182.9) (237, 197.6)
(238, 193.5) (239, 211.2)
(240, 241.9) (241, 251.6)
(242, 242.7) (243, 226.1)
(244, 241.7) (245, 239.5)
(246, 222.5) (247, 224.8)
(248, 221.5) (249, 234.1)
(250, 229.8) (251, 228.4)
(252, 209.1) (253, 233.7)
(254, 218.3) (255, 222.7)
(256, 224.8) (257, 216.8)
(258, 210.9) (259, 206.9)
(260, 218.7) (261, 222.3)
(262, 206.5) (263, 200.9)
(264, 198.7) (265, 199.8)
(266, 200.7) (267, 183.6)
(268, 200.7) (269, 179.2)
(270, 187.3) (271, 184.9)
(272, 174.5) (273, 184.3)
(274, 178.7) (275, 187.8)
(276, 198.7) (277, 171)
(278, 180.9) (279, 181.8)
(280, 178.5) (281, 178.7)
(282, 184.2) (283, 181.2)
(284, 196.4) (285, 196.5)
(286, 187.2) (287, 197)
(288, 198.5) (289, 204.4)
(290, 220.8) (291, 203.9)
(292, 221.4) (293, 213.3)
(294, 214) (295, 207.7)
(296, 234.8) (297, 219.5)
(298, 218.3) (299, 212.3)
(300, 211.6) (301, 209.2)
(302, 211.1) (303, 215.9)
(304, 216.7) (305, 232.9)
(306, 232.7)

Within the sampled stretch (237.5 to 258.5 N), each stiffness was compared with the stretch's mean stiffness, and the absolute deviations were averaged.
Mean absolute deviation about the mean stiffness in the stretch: 10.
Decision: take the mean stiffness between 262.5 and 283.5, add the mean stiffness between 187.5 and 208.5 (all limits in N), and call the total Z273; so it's 388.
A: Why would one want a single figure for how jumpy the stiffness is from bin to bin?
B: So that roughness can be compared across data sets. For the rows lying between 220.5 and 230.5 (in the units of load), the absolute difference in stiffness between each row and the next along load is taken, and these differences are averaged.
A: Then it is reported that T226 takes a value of 6.5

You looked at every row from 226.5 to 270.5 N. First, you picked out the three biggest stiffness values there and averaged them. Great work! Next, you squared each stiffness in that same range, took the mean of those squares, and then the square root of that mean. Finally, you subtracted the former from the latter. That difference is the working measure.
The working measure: -37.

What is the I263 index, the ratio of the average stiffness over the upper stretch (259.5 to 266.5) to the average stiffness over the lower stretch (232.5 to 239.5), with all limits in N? 1.12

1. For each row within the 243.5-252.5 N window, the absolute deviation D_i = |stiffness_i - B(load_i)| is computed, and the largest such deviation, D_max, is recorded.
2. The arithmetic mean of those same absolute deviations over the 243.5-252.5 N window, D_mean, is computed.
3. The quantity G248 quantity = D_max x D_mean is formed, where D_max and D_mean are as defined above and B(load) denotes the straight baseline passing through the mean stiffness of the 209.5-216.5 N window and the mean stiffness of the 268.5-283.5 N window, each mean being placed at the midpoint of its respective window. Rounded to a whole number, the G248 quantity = 2371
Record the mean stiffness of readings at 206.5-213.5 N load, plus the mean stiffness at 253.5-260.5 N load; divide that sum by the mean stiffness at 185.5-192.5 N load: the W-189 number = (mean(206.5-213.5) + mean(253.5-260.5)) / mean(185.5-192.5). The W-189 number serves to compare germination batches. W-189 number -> 1.99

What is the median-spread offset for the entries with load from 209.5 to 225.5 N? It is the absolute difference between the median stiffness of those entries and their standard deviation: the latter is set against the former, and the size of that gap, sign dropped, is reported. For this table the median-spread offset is 175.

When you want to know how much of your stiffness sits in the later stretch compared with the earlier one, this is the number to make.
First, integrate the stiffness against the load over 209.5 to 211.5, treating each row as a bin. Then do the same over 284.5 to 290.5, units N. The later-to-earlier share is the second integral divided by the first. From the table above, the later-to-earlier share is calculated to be 3.3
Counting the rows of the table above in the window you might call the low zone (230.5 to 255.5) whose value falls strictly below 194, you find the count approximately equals 7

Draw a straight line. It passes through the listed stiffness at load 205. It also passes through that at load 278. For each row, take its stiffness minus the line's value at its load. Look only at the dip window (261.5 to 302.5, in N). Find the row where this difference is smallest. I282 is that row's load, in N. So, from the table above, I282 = 277 N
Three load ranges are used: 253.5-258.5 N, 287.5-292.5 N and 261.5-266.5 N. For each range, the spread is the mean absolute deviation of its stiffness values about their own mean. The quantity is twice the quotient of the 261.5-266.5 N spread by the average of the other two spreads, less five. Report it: -4.4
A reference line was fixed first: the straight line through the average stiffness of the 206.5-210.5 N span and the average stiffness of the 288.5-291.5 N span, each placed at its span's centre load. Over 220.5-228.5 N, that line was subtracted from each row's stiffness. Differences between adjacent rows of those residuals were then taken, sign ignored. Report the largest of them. 15.9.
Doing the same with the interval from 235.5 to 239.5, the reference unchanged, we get 17.5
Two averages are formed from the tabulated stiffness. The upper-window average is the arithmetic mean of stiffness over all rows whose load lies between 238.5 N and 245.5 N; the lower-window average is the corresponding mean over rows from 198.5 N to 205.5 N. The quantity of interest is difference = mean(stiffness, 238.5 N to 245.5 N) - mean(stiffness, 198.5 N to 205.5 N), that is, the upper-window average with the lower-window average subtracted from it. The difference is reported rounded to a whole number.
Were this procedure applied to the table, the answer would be 34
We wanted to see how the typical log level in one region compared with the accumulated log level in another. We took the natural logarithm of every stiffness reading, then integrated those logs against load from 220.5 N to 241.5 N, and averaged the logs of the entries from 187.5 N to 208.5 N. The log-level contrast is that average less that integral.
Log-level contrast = -104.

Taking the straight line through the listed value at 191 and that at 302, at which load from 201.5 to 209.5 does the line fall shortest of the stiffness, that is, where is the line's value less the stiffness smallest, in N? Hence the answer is 207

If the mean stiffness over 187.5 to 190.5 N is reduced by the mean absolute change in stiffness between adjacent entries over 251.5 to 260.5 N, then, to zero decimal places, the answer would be 195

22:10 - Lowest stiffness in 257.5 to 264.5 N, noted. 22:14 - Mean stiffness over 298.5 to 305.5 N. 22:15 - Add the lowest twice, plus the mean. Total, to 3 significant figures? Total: 613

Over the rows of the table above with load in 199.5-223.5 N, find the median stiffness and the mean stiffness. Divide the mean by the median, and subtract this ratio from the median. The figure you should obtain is 195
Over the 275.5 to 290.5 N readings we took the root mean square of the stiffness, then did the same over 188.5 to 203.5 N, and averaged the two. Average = 197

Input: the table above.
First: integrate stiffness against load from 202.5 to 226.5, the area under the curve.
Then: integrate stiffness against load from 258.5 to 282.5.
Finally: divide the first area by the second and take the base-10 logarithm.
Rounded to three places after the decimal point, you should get -0.002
